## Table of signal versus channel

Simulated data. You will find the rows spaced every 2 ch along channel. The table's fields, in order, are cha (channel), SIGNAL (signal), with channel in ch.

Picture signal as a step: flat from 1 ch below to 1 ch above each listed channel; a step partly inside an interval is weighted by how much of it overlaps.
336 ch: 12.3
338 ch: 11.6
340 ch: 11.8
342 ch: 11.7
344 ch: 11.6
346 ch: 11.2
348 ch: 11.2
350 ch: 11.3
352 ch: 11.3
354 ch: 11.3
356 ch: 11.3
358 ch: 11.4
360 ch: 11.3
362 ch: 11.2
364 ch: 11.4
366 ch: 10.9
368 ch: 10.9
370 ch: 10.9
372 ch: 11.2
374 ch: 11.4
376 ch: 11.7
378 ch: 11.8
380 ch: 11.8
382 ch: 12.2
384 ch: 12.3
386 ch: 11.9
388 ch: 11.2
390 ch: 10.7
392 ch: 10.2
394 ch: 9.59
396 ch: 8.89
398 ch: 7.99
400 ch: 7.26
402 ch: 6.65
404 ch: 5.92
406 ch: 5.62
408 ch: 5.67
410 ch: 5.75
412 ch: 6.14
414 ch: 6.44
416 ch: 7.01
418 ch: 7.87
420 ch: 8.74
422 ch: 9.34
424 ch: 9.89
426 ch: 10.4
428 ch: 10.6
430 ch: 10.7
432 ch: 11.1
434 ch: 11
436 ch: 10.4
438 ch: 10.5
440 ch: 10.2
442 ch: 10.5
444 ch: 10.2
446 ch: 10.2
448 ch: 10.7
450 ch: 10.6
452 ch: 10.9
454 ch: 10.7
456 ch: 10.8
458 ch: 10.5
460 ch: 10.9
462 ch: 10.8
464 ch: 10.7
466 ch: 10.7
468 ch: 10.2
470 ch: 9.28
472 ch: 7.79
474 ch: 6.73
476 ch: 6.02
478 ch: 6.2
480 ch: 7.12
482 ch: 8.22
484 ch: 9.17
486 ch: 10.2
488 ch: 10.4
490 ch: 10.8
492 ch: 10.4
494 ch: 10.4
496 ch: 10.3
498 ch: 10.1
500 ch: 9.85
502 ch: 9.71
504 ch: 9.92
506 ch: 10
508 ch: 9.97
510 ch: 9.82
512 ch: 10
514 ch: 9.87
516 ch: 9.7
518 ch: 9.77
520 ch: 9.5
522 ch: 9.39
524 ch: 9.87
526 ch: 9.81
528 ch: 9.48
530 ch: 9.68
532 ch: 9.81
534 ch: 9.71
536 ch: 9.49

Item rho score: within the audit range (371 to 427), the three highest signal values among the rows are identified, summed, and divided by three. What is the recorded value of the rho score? 12.1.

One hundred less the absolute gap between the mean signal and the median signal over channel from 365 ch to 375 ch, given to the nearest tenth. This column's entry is 99.8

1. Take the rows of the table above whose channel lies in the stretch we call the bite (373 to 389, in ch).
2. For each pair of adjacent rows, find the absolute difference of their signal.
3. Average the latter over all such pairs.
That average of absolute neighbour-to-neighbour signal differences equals 0.29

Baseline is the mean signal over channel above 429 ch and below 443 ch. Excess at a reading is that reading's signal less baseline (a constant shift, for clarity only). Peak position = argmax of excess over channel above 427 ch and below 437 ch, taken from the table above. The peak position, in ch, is 432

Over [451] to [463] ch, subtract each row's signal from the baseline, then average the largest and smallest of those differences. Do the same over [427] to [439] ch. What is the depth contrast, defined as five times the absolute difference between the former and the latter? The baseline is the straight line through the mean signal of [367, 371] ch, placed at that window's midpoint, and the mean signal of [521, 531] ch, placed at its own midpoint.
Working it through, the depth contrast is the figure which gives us 1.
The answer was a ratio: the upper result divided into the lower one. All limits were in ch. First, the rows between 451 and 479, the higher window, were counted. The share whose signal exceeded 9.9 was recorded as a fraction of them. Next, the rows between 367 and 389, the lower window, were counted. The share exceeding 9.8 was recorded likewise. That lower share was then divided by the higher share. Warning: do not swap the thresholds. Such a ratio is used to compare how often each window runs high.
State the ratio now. 1.56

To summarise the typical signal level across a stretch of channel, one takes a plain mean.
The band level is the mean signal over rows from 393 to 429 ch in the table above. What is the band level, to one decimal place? 7.8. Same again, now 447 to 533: 9.7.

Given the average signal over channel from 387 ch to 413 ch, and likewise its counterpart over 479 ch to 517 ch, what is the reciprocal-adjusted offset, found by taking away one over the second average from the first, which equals 7.7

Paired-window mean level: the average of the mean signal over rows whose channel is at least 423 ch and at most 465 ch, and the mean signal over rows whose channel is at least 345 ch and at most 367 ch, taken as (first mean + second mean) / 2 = 10.9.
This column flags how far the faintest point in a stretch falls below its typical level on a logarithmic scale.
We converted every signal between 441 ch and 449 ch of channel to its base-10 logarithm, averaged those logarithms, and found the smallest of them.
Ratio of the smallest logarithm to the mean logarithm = 0.992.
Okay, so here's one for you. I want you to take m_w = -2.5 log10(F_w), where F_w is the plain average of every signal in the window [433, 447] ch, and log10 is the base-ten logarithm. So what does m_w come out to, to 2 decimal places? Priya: -2.55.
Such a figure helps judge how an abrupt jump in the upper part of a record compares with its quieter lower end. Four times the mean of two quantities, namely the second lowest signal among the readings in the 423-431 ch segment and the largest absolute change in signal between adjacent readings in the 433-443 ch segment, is 22.00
